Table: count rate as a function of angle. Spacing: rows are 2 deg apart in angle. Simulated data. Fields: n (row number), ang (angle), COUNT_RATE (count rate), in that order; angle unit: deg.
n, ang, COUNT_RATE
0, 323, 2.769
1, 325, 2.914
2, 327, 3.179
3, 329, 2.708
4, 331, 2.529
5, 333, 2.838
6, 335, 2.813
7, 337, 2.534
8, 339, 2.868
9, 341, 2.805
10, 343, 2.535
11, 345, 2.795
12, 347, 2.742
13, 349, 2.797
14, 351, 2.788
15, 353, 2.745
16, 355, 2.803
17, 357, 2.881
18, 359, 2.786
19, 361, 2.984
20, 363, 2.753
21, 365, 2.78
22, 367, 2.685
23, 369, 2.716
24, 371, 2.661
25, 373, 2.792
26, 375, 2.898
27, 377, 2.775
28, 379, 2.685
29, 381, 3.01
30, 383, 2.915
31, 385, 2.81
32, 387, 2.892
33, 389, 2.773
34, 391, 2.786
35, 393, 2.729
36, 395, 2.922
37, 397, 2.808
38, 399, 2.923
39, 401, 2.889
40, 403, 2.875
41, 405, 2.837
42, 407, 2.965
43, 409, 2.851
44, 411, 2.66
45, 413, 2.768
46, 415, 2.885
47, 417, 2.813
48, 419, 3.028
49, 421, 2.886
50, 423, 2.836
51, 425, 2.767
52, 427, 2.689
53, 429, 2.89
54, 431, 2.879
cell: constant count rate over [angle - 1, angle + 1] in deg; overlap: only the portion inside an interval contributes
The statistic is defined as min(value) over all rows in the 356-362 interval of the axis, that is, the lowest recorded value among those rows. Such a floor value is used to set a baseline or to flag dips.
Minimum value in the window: 2.786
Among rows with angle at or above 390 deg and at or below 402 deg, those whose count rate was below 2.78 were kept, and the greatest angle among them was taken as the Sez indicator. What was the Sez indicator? 393 deg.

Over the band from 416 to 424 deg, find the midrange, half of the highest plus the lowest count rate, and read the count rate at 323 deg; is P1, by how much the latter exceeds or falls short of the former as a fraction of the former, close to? -0.05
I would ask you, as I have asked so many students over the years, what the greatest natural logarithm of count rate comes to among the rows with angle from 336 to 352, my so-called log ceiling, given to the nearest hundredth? 1.05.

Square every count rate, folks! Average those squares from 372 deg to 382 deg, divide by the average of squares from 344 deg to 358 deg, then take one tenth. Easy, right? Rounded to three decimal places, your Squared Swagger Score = 0.103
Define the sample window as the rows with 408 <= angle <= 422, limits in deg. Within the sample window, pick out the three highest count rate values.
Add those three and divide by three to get 2.93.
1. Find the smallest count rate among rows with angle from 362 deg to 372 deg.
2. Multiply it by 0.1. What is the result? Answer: 0.266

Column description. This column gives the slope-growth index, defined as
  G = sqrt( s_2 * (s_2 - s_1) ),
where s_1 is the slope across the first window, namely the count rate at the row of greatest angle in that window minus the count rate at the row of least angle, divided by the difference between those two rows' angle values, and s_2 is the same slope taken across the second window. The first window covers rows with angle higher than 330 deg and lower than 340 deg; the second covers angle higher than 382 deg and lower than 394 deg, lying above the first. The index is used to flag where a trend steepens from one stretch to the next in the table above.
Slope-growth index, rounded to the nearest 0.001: 0.034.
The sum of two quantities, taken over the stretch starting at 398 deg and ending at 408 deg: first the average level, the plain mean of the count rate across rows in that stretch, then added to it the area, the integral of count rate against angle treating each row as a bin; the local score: 31.9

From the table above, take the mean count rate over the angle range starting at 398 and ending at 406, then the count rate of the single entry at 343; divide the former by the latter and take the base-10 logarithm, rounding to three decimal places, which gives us 0.056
